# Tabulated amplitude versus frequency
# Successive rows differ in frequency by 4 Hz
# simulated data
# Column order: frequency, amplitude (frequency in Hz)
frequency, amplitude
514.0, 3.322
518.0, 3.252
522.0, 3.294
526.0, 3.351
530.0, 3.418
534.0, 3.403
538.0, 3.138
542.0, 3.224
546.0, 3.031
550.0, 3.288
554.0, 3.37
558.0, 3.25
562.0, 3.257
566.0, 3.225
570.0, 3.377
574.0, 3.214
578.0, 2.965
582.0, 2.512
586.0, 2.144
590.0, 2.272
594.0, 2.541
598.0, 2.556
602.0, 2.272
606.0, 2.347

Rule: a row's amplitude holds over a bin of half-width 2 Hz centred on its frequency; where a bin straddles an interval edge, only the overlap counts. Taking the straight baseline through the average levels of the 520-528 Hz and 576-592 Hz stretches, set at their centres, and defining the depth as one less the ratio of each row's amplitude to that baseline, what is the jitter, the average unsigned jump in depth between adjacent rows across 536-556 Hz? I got 0.062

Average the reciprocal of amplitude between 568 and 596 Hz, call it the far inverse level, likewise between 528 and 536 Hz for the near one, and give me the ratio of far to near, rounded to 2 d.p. 1.29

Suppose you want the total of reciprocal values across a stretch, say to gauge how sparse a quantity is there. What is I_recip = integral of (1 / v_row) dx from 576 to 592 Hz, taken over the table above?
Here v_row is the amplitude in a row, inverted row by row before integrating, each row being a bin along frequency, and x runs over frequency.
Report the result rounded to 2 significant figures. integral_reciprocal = 6.6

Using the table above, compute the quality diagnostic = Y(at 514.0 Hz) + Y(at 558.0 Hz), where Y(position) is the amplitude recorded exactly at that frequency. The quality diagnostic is 6.6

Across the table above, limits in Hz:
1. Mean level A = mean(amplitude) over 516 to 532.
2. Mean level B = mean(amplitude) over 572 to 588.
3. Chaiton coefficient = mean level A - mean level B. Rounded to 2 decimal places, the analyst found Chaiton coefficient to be 0.62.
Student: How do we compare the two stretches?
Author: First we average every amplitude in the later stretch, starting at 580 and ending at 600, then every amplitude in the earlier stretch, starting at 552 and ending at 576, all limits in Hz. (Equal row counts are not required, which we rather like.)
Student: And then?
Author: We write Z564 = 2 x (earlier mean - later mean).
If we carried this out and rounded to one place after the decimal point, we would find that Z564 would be 1.8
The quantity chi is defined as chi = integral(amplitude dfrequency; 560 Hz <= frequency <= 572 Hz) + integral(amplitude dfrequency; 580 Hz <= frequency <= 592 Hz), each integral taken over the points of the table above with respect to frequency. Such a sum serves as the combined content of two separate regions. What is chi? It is 67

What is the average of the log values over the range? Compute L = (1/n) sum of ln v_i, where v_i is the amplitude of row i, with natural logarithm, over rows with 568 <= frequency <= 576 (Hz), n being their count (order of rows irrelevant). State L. 1.19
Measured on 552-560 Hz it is 1.20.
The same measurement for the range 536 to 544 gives 1.16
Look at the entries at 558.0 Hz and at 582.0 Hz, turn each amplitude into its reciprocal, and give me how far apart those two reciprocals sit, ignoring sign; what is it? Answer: 0.090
